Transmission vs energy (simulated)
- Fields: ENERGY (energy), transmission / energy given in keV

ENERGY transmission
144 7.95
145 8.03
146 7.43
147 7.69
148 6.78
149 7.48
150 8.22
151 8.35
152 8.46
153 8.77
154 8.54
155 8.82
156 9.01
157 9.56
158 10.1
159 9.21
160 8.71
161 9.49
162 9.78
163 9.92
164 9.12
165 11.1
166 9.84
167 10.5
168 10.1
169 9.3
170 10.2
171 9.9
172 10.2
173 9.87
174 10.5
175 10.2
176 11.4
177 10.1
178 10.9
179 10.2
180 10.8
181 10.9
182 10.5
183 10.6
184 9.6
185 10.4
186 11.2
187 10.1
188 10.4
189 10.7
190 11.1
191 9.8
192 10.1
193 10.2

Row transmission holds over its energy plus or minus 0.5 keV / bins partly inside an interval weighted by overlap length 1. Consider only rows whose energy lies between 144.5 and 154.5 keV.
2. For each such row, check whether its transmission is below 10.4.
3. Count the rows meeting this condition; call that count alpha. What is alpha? 10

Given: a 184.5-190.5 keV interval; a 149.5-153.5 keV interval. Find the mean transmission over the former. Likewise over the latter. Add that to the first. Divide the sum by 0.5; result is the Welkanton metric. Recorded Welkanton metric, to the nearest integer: 38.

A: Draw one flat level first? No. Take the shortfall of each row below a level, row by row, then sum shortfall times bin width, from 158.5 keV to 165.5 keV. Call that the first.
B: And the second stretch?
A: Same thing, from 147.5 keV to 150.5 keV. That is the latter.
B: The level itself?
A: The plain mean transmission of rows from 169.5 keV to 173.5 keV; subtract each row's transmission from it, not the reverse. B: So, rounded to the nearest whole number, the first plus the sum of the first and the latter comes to 14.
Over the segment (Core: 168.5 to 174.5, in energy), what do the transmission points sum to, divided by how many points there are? 10.0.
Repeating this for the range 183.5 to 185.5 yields 10.0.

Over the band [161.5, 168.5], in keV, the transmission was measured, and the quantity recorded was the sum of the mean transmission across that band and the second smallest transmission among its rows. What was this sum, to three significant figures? 19.8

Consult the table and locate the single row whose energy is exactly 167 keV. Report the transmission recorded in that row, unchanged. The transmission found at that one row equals 10.5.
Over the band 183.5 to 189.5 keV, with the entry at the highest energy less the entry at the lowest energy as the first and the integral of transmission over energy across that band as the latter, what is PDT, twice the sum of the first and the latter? 127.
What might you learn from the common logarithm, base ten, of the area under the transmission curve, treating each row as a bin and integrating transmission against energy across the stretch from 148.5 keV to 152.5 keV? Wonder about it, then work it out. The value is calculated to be 1.51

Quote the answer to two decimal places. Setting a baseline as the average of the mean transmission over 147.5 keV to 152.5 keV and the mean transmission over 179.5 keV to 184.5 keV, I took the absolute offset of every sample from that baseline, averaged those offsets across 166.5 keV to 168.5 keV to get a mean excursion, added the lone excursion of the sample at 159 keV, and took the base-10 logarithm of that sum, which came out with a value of 0.07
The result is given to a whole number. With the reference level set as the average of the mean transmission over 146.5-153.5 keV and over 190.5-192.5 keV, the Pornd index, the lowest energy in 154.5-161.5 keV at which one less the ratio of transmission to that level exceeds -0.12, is 155 keV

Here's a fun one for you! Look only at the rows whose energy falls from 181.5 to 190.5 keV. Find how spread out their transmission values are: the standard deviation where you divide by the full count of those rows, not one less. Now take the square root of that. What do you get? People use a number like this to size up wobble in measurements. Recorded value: 0.677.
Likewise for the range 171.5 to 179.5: 0.684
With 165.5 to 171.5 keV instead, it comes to 0.608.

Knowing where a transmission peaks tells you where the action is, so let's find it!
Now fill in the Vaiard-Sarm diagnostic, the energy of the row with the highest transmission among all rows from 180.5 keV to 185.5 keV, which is 181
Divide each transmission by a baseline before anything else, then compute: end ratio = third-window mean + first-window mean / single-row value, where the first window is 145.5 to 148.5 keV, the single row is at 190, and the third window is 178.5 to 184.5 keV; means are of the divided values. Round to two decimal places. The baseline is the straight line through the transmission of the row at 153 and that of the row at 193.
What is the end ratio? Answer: 1.84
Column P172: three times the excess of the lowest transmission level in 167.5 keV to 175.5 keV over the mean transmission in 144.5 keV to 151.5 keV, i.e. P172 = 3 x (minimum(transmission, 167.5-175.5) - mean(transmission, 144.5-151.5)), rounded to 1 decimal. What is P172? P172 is 4.8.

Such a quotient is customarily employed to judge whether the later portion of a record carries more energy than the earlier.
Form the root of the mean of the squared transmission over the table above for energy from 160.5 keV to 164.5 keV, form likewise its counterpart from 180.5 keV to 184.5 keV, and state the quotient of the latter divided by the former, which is 1.09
